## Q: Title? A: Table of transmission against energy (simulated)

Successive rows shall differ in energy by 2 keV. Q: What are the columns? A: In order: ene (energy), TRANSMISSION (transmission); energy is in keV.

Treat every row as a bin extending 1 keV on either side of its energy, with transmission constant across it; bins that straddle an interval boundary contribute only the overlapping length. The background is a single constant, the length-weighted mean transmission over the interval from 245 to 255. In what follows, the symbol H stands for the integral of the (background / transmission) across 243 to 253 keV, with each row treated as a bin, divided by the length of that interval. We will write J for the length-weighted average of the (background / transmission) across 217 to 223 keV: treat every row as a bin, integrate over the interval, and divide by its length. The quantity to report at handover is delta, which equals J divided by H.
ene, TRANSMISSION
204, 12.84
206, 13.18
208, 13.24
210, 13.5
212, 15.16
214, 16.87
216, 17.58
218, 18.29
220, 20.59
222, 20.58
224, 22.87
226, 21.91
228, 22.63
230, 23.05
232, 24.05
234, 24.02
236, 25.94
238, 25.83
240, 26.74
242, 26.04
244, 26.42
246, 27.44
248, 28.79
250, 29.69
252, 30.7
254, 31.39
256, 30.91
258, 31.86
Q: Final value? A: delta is 1.4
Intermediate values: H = 1.04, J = 1.50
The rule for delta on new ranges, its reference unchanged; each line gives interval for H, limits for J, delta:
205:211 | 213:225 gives 0.7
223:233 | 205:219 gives 1.5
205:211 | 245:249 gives 0.5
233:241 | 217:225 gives 1.3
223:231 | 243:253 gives 0.8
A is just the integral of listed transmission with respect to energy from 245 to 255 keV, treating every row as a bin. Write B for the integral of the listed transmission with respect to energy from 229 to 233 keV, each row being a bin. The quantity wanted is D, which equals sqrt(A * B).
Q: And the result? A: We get 167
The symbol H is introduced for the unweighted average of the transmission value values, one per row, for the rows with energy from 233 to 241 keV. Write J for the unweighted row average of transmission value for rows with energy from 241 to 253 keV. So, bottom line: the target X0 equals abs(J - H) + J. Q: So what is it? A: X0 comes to 31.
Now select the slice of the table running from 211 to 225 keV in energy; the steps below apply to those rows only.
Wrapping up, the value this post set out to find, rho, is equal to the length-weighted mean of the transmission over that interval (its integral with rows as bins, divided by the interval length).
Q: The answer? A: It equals 19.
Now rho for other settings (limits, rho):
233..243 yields 26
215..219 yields 18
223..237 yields 23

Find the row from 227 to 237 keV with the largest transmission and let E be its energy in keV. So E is 236 keV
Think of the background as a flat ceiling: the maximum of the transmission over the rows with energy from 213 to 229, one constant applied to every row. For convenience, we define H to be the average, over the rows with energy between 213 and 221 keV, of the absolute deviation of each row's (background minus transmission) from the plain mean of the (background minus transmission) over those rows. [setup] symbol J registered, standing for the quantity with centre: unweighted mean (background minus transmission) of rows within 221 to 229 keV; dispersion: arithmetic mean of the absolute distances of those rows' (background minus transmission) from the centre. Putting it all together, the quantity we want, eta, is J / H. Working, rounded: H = 1.13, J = 0.8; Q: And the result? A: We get 0.7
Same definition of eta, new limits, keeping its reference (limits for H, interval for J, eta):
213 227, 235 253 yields 0.8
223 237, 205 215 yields 1.3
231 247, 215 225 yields 1.8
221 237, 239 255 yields 1.5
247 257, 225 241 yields 1.7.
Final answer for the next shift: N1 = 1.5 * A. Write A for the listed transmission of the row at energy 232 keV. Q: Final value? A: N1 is 36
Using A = 24.05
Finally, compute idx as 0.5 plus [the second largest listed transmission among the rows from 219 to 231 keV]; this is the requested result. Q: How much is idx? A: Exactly 23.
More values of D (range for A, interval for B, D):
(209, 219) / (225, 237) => 215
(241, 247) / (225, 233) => 171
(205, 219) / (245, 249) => 156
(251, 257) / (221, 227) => 156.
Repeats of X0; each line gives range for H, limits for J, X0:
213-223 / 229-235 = 29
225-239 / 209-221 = 24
